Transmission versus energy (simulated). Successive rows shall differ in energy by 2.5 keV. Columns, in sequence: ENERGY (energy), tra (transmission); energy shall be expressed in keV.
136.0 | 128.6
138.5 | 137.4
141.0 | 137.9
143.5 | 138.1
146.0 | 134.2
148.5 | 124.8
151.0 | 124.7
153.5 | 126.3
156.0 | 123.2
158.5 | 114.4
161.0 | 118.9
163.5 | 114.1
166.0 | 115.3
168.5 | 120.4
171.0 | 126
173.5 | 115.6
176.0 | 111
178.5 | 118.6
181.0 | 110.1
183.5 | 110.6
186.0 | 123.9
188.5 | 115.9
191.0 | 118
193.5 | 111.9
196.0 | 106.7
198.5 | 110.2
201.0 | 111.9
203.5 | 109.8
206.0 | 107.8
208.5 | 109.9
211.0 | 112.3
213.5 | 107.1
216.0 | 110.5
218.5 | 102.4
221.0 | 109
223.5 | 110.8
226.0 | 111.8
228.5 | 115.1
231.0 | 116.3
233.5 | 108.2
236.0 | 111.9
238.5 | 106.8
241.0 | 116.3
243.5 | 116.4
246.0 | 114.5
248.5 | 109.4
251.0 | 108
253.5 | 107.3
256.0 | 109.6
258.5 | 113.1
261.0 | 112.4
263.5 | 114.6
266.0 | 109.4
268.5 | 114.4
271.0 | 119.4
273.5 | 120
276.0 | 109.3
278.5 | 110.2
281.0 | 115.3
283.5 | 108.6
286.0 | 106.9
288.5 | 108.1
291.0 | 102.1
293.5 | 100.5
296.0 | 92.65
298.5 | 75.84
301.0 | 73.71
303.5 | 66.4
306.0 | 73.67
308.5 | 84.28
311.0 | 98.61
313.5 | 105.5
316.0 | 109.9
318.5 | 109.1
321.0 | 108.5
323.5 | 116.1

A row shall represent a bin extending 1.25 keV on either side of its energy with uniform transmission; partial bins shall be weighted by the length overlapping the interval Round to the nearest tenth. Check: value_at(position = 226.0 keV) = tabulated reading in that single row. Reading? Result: 111.8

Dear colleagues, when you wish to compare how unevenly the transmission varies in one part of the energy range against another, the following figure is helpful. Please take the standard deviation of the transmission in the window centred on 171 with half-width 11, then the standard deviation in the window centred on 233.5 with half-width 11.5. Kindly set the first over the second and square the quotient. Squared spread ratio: 1.8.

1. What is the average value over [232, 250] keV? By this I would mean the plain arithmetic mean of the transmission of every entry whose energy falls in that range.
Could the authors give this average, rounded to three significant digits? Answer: 112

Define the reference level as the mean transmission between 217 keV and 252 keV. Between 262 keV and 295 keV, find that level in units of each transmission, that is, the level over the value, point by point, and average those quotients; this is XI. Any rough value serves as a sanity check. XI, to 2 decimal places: 1.01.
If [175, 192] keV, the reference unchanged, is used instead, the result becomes 0.96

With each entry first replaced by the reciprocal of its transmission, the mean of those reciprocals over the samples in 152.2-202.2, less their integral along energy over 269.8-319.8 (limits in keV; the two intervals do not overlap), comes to -0.509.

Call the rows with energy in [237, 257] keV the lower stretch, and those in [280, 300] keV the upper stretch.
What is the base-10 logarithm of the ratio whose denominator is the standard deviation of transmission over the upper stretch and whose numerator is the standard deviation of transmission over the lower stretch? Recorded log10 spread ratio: -0.48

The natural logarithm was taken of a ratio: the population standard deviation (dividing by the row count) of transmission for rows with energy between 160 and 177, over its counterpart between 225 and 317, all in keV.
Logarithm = -1.1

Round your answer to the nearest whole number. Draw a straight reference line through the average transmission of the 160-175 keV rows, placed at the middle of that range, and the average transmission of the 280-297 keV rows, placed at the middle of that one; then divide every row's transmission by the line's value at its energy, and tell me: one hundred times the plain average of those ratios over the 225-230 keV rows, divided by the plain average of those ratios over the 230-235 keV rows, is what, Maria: 101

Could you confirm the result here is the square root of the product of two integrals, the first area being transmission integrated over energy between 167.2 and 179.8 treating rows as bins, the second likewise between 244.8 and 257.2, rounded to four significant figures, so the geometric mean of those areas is 1424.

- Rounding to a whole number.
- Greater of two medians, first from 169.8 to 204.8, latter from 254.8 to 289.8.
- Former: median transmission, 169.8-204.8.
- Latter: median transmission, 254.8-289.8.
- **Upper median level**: 112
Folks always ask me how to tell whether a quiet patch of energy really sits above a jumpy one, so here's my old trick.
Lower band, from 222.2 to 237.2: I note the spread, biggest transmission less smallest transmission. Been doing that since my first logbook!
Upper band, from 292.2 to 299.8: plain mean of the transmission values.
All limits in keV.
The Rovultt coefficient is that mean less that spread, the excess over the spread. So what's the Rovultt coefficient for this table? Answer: 82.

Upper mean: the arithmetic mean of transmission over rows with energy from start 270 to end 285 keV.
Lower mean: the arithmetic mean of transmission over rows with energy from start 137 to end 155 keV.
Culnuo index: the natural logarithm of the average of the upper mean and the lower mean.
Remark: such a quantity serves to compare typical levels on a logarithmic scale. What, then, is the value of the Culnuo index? 4.81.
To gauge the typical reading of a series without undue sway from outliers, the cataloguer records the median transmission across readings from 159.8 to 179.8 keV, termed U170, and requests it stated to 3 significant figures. 117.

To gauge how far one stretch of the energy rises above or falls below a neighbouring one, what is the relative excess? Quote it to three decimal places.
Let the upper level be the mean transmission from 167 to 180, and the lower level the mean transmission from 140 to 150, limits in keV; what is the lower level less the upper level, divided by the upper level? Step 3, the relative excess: 0.130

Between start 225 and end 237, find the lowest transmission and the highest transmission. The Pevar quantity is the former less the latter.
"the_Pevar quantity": -8.1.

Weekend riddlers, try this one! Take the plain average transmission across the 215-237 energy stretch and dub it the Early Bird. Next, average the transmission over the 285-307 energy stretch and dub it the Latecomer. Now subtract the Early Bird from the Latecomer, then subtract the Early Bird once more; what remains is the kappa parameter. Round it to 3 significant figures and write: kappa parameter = -132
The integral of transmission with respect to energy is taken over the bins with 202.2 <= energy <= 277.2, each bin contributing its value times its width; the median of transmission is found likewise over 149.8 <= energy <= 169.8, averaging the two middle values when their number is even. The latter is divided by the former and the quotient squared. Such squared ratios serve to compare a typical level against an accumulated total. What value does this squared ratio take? 0.0002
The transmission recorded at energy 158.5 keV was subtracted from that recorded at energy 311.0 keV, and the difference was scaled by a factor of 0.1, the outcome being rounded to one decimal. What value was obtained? -1.6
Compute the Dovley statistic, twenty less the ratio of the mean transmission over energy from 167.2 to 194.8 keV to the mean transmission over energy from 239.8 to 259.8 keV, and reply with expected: 19.0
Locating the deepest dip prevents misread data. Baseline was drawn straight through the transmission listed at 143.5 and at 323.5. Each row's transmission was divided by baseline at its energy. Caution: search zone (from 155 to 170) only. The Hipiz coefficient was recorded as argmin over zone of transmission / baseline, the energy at 158.5 keV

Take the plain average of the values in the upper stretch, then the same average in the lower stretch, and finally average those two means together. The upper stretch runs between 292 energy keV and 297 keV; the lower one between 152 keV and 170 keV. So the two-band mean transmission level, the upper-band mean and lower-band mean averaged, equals 108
